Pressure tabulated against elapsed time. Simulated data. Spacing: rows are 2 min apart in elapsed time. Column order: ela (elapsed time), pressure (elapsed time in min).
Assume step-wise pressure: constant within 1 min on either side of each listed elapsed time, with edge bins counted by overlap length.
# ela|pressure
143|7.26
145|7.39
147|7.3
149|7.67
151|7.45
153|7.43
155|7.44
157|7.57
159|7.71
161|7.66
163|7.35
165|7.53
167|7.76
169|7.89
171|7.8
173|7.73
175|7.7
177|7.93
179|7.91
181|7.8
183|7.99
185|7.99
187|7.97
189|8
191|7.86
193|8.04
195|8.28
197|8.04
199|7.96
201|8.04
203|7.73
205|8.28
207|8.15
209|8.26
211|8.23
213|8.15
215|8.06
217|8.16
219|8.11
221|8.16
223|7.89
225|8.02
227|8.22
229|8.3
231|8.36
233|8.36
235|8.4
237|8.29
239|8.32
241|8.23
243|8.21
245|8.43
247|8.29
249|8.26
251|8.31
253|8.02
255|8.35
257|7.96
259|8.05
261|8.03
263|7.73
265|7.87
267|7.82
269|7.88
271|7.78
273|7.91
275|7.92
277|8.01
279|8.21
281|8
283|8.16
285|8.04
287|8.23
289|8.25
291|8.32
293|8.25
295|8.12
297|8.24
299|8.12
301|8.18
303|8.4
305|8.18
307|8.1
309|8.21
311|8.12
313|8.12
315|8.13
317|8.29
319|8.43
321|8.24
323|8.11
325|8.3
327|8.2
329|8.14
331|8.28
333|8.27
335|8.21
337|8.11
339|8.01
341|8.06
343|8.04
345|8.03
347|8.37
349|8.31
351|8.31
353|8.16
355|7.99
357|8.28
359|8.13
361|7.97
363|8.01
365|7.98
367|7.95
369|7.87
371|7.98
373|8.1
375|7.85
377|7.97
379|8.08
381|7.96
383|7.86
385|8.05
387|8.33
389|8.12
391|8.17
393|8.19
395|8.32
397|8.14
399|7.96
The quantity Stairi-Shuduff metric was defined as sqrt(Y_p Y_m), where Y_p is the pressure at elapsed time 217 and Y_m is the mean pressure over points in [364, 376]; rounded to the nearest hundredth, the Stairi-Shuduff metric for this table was 8.06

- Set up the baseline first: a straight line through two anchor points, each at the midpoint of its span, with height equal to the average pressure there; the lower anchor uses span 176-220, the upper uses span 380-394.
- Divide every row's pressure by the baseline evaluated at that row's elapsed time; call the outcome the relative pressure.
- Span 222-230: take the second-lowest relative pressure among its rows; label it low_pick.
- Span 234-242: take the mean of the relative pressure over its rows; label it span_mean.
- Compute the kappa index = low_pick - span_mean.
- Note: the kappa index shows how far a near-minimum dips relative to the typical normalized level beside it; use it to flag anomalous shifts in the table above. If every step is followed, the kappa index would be -0.036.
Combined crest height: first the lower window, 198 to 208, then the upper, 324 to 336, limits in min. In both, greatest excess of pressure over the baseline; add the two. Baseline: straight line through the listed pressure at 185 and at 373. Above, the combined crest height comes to 0.51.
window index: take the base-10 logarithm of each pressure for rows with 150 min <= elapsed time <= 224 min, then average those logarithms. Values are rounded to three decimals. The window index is 0.897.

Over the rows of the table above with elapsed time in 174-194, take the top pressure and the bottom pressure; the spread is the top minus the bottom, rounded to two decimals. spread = 0.34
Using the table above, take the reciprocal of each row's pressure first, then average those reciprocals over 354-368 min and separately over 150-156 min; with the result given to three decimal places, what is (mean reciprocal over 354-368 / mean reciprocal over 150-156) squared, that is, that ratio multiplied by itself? 0.856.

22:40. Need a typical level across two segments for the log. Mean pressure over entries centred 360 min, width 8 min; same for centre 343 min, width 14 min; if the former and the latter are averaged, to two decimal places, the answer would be 8.12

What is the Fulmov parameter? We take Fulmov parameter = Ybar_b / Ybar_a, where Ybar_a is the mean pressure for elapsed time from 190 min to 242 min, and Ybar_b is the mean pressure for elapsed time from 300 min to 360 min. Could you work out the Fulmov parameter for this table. 1.005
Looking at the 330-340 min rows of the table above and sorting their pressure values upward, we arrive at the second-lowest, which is 8.11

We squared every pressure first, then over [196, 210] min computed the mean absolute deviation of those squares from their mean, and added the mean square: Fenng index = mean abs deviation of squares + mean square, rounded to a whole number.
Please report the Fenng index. 67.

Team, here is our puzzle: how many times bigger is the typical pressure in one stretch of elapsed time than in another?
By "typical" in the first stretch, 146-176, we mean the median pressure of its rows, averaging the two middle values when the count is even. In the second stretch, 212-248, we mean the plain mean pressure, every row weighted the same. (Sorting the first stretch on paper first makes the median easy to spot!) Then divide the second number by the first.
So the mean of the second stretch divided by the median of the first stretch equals 1.073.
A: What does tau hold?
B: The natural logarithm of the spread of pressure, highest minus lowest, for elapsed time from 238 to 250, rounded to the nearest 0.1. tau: -1.5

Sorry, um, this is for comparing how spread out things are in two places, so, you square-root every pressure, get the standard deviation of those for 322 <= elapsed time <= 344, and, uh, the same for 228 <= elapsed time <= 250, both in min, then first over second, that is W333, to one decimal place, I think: 1.5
